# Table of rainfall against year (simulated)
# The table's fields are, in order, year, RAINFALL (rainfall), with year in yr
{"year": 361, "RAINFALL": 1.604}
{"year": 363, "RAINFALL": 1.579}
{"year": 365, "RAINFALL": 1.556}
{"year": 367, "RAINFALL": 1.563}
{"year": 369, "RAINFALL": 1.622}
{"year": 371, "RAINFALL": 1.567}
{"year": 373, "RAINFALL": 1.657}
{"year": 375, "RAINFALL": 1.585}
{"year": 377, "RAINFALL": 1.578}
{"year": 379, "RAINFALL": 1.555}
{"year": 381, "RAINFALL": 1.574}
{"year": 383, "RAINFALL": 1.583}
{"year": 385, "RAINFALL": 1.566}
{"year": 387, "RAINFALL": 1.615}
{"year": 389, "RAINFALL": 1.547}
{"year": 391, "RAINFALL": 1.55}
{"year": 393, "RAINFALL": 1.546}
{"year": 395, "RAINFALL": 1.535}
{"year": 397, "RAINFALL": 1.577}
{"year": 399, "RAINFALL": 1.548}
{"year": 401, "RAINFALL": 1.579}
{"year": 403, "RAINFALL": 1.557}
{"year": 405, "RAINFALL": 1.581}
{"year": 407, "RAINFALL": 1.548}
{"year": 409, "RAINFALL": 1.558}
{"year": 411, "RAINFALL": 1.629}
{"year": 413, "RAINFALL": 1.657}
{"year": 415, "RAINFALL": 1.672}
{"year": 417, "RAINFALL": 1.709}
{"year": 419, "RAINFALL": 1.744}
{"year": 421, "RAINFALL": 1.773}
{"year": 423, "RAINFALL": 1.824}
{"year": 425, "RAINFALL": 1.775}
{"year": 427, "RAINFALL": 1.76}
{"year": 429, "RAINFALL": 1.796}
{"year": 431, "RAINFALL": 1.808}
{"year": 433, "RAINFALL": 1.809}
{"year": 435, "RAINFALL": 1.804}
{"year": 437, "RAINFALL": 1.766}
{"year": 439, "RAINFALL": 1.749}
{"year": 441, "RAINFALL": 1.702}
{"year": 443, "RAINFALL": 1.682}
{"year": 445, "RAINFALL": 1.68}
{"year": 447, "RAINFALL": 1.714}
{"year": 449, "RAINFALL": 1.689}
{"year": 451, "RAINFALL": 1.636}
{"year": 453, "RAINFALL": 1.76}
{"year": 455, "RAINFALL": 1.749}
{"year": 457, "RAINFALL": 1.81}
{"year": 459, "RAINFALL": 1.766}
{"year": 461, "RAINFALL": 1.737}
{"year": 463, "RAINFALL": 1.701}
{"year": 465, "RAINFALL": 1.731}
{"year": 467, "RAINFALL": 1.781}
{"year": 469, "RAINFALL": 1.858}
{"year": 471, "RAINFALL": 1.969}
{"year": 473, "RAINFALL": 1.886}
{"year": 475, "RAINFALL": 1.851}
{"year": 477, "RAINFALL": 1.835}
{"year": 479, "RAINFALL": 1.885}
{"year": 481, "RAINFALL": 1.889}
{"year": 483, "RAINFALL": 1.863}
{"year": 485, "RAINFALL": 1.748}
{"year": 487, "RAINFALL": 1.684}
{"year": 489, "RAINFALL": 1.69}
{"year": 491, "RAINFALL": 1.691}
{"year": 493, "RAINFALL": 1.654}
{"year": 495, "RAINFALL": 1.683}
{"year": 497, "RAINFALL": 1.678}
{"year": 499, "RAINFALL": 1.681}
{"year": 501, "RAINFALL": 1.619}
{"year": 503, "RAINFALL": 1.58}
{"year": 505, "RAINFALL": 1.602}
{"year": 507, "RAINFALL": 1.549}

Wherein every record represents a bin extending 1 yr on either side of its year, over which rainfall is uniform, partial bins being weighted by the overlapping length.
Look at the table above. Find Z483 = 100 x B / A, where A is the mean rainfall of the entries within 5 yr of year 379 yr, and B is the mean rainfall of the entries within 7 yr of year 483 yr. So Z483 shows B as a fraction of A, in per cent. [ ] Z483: 114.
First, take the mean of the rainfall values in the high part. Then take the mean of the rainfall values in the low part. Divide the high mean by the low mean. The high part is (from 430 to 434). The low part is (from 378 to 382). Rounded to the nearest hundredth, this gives 1.16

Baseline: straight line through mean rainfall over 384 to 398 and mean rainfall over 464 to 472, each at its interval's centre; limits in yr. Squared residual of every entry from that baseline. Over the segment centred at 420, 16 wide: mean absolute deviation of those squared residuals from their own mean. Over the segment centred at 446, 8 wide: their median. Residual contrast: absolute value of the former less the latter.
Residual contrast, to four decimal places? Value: 0.0003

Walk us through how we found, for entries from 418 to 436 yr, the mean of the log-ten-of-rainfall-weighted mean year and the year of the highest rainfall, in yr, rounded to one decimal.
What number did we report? 425.0 yr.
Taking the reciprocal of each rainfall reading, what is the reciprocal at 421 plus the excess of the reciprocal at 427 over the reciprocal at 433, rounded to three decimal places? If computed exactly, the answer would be 0.579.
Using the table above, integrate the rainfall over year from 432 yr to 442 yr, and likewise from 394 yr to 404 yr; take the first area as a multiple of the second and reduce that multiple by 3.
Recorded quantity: -1.87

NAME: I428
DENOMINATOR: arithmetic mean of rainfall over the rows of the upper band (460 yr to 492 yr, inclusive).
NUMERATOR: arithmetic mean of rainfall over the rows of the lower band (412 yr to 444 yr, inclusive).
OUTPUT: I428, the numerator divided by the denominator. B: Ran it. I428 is 0.973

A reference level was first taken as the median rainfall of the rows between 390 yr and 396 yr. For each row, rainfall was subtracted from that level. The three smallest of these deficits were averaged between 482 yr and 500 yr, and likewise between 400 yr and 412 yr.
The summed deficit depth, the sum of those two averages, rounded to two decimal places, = -0.27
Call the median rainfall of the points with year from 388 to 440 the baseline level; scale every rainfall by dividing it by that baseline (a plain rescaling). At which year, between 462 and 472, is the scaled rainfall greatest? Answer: 471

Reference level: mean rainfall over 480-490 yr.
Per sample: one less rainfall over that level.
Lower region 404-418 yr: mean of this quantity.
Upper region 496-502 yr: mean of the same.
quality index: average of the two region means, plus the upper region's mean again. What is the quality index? 0.14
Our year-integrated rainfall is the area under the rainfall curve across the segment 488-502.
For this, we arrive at 23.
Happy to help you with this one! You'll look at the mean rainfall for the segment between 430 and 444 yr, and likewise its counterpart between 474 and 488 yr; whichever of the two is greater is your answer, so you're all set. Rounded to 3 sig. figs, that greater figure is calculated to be 1.82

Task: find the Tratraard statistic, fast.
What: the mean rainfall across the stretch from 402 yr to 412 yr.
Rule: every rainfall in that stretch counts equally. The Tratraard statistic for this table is 1.57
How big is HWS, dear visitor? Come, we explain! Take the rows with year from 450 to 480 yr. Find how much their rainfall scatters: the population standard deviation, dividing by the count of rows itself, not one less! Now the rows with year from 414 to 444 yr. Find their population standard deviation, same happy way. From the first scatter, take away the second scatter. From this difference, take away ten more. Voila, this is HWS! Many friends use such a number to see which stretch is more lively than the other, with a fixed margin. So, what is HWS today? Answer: -9.964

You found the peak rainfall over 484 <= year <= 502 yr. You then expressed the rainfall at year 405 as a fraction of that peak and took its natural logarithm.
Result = -0.10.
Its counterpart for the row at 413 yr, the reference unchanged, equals -0.05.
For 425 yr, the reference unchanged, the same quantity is 0.02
